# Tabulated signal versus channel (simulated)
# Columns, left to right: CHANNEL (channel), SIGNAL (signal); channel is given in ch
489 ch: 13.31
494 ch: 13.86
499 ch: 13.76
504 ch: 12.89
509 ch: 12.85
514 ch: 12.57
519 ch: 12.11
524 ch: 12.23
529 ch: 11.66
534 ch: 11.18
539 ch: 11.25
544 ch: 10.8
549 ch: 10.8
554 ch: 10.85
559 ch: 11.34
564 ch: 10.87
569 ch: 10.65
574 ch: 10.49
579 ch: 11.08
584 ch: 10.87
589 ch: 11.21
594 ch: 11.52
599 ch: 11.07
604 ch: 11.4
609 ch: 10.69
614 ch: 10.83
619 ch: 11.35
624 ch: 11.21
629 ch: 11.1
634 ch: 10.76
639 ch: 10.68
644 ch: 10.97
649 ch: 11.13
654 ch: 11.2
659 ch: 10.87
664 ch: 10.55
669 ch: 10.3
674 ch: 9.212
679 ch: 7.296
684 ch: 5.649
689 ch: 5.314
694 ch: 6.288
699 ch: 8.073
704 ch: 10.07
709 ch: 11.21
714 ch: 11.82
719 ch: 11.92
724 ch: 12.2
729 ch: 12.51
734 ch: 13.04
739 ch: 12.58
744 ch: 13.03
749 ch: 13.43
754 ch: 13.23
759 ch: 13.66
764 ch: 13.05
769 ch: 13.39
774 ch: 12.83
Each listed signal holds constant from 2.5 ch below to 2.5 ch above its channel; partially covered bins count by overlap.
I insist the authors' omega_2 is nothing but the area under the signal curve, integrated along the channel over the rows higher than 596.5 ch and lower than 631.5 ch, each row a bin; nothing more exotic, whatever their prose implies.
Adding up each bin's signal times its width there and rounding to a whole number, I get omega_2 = 388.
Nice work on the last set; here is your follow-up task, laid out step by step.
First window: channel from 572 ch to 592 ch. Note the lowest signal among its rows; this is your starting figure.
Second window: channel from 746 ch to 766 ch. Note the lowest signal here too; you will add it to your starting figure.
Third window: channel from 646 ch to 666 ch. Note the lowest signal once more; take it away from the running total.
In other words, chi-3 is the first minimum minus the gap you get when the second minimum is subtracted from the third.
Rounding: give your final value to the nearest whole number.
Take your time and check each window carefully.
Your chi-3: 13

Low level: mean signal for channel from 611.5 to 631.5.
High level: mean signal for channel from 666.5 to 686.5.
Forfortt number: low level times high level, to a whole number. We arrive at 90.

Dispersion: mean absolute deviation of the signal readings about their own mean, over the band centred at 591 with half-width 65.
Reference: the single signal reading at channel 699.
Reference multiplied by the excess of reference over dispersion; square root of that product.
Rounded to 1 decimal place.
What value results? 7.9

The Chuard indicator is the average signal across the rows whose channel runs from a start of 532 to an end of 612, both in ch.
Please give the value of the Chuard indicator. 11.0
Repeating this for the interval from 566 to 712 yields 10.1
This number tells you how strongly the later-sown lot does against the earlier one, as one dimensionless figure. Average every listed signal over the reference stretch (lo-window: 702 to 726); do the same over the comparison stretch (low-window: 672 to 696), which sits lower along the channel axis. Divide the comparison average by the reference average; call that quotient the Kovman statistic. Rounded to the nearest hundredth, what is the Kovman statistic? 0.59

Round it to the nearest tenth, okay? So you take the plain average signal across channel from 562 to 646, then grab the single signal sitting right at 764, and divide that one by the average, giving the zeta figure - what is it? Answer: 1.2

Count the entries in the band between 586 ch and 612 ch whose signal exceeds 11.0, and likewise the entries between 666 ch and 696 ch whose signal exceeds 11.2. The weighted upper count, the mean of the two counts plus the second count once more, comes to 2.0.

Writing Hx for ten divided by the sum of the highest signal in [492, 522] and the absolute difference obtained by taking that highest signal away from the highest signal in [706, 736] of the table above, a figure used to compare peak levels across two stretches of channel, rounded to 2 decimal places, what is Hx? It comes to 0.68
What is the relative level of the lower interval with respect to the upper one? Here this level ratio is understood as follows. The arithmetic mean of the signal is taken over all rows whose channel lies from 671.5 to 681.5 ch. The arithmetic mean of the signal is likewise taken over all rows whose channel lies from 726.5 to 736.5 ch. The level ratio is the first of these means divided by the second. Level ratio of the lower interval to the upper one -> 0.65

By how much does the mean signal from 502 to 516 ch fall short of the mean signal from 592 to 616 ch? -1.7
